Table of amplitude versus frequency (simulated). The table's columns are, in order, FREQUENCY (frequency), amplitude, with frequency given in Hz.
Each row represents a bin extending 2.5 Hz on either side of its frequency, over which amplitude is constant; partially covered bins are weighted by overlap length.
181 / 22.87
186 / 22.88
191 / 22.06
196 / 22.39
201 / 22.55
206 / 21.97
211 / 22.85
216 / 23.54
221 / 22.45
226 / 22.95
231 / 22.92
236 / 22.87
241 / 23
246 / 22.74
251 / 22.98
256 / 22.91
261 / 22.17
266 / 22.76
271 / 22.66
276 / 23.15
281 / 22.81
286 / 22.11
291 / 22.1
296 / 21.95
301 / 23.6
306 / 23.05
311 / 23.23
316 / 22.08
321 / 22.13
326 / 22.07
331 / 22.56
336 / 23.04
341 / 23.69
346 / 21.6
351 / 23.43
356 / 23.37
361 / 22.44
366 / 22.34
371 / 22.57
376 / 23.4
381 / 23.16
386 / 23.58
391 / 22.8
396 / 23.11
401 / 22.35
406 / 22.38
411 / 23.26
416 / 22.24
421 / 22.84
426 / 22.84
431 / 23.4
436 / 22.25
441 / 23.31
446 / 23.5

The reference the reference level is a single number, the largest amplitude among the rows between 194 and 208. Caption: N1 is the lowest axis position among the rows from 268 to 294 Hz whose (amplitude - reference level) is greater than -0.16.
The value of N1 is 271 Hz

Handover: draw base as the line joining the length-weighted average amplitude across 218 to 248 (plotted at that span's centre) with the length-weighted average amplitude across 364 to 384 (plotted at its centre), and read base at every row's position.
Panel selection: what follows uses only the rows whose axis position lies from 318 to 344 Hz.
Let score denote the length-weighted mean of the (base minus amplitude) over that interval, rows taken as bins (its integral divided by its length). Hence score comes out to 0.21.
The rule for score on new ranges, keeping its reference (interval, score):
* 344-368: 0.23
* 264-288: 0.15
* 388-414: 0.13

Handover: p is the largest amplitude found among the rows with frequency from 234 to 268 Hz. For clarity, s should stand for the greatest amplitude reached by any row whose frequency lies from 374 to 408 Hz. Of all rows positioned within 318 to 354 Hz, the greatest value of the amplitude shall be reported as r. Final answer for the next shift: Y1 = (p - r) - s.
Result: -24.3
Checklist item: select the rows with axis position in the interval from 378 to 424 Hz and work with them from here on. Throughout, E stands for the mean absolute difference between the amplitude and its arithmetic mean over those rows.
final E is 0.37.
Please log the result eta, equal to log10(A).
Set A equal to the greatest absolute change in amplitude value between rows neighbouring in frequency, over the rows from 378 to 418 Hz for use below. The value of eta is 0.01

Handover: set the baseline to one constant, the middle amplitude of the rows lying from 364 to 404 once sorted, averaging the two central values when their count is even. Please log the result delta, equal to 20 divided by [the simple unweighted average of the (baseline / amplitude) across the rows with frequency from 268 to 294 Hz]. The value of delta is 19.7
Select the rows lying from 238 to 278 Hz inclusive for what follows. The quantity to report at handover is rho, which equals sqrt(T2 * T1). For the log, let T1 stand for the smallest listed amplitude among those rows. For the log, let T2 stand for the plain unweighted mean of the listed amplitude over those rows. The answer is 22.48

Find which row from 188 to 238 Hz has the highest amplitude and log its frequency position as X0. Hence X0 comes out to 216 Hz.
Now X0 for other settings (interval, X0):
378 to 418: 386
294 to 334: 301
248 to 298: 276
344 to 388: 386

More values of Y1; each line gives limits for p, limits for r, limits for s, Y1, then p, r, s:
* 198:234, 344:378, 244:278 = -23.0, 23.54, 23.43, 23.15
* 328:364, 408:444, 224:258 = -22.7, 23.69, 23.4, 23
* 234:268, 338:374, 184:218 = -24.2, 23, 23.69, 23.54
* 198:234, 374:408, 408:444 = -23.4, 23.54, 23.58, 23.4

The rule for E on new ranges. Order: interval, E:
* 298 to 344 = 0.55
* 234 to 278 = 0.20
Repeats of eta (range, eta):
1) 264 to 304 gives 0.22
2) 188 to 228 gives 0.04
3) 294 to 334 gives 0.22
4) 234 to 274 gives -0.13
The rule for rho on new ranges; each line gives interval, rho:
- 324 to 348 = 22.09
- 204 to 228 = 22.36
